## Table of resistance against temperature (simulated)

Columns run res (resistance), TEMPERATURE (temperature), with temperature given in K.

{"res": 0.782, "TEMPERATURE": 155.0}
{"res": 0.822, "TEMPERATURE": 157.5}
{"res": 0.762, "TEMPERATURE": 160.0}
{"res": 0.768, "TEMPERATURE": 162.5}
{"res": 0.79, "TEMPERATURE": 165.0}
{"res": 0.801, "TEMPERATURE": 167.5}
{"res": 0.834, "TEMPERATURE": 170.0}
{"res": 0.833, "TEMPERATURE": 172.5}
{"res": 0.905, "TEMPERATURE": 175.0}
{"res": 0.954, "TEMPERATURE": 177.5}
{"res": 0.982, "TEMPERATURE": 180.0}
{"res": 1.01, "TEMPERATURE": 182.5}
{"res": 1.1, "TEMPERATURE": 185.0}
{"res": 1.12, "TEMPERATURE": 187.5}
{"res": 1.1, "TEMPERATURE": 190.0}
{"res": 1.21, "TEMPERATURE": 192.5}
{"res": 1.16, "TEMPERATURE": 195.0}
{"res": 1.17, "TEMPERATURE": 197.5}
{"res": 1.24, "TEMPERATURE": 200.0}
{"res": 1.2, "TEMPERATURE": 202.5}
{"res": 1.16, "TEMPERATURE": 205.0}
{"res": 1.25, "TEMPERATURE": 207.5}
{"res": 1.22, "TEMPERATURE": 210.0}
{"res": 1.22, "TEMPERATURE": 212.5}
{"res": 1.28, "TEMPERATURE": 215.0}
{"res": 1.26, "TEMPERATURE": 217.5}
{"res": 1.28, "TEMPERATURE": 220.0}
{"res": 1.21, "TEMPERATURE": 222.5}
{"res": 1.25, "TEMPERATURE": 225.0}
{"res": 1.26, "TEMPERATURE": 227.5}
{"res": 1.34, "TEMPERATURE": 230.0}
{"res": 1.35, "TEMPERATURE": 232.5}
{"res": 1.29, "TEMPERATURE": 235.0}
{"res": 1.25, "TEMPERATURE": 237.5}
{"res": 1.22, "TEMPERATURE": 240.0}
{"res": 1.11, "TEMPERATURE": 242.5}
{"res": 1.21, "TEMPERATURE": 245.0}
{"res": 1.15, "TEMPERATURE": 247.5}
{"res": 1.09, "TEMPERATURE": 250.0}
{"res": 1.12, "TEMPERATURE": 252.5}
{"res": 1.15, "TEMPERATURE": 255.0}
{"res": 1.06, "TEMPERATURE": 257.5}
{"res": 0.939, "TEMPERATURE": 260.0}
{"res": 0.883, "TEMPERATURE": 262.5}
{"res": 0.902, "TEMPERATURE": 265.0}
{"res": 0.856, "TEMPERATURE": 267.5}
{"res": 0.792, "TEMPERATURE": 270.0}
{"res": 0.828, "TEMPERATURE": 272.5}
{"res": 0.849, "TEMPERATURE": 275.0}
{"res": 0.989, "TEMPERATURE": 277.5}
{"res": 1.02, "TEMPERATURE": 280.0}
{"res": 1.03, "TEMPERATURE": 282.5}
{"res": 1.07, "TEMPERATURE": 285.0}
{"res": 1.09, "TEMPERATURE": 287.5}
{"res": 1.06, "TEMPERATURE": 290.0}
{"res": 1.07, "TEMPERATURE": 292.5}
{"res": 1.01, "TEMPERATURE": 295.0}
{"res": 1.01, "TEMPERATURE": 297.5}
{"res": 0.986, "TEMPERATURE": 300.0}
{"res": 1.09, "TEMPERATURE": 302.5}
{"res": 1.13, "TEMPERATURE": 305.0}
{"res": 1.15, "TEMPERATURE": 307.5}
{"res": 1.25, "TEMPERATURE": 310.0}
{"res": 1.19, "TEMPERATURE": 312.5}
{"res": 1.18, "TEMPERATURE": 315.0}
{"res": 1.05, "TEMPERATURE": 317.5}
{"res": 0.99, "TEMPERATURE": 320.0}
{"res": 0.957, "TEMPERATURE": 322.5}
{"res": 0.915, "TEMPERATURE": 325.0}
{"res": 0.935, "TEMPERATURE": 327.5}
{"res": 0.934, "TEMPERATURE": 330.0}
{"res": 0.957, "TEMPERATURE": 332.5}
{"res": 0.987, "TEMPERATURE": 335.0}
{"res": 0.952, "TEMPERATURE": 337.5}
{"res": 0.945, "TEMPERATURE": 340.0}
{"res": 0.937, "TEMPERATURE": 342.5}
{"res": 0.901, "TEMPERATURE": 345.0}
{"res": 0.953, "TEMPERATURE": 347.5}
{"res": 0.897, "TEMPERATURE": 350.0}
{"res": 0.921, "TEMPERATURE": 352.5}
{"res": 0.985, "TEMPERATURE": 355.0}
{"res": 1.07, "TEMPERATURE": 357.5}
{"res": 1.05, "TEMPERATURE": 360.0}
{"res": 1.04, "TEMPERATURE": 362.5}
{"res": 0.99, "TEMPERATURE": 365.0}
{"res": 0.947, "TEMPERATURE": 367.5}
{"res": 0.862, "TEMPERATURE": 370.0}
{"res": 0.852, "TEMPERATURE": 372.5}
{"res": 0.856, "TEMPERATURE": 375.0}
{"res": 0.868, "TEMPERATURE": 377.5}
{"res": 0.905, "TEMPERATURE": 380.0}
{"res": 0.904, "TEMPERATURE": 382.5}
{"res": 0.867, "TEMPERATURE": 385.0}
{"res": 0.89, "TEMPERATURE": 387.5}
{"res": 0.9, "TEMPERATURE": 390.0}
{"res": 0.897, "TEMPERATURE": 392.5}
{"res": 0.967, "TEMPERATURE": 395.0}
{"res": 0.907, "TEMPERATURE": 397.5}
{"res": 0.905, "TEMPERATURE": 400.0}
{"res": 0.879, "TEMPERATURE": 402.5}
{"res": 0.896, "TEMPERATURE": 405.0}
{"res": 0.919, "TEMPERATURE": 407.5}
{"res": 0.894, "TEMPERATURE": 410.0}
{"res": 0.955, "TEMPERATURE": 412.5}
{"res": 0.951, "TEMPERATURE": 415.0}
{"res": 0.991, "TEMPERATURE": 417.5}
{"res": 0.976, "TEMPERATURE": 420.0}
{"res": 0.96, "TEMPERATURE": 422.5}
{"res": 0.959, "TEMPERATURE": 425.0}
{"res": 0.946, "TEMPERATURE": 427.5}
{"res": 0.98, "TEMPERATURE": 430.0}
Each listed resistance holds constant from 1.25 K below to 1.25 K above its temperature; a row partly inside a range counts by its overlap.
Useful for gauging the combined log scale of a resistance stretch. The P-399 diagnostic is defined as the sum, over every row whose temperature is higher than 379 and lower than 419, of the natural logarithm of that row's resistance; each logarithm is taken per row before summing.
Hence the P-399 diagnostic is -1.4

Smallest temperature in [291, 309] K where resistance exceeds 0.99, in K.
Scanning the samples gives 292.5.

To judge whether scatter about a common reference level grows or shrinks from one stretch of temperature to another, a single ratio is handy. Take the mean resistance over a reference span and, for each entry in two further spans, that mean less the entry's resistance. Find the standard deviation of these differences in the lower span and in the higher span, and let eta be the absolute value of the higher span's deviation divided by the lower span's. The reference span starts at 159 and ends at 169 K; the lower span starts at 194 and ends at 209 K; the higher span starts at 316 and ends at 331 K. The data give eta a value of 1.2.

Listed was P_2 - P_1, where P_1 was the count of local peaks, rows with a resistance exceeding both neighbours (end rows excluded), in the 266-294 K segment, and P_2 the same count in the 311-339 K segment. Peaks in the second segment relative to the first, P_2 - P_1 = 1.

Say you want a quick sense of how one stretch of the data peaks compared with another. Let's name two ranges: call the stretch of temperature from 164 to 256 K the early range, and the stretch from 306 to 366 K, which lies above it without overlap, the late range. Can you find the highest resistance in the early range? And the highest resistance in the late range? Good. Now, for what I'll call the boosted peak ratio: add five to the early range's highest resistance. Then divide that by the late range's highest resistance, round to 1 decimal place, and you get 5.1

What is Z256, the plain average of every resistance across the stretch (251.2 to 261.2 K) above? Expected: 1.1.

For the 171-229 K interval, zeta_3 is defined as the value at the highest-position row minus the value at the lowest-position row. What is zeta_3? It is 0.43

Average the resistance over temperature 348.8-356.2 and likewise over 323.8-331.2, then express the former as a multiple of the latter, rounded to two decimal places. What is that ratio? 1.01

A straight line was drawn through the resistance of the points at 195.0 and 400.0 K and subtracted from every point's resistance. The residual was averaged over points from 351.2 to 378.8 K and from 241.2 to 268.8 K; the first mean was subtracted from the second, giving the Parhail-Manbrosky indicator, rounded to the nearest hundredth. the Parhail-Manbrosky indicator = -0.04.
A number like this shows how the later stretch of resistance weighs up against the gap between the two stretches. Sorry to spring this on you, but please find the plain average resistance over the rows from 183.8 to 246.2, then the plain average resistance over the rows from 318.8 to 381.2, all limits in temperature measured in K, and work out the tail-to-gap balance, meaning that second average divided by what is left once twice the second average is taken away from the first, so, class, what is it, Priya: -1.41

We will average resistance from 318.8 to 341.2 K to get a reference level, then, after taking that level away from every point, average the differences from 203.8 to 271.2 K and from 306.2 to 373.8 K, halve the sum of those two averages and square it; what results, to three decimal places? 0.014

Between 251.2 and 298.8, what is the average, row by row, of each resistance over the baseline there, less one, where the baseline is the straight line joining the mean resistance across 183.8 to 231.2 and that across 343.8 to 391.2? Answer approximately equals -0.10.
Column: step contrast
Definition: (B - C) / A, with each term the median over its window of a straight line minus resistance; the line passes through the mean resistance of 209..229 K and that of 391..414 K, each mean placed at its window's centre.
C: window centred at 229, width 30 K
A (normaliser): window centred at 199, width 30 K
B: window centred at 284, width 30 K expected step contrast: 1.3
